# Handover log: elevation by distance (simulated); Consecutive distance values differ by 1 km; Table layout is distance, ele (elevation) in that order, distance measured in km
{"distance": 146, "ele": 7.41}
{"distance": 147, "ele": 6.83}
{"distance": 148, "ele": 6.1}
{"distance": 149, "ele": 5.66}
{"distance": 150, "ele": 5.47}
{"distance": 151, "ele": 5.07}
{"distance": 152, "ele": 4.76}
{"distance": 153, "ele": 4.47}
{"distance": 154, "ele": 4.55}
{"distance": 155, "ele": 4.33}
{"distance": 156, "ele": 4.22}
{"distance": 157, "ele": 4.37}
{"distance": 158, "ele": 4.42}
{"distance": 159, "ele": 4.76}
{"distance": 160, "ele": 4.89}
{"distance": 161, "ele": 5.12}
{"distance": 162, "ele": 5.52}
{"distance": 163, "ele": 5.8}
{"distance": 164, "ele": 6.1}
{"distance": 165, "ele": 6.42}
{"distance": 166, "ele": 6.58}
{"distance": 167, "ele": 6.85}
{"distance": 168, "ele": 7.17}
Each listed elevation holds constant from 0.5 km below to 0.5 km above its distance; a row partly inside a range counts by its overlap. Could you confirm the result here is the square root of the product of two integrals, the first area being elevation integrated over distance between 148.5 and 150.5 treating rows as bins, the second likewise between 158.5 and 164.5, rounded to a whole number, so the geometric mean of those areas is 19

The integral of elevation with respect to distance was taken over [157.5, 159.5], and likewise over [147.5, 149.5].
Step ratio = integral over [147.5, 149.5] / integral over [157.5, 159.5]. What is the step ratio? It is 1.28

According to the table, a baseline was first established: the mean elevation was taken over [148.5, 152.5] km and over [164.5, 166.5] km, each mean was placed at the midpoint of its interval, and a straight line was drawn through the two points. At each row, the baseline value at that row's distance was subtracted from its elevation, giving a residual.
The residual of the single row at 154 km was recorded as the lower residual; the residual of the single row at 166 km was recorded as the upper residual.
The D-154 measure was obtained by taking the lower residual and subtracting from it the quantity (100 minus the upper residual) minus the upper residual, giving -101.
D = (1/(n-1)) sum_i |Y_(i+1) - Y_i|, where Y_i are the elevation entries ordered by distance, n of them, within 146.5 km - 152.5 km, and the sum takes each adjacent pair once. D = 0.41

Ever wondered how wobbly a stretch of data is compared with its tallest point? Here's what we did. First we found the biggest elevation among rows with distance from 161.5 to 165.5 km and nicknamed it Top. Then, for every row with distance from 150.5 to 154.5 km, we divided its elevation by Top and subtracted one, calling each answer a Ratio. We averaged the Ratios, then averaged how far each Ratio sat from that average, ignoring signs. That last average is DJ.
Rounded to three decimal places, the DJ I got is 0.032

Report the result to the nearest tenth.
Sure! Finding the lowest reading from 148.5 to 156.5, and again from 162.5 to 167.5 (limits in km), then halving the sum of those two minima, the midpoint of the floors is 5.0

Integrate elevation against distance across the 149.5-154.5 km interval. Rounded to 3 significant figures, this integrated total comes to 24.3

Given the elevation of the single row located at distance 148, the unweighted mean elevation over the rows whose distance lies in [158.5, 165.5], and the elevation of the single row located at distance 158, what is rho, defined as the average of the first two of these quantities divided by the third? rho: 1.31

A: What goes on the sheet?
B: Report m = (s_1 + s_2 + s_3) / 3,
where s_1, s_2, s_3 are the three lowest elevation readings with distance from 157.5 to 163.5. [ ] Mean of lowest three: 4.69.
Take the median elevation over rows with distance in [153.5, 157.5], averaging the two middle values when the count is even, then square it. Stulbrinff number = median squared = 19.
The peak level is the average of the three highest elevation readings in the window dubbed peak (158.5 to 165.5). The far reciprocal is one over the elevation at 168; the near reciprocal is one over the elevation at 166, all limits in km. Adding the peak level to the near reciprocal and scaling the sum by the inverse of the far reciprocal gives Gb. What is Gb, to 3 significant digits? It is 44.9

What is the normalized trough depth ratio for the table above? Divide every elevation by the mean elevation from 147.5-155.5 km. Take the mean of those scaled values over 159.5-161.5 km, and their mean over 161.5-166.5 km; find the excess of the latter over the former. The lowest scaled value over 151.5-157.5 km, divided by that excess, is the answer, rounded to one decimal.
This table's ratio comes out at 3.9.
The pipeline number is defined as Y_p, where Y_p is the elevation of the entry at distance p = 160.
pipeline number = 4.89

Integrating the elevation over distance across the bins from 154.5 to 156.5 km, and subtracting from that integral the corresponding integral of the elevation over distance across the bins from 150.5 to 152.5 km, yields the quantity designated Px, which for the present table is -1.3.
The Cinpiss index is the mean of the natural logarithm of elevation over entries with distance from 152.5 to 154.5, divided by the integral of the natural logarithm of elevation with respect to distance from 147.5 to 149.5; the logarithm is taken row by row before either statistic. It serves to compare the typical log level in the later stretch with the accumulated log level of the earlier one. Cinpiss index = 0.43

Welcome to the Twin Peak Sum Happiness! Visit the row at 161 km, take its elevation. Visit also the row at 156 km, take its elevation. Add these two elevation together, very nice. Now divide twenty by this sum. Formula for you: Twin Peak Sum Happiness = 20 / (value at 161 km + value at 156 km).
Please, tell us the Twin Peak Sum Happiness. 2.14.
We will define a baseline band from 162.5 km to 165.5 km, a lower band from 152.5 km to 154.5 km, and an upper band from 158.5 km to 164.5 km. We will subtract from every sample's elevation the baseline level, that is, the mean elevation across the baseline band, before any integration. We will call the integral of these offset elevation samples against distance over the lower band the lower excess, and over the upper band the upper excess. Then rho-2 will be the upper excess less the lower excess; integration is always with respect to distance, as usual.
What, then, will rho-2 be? -1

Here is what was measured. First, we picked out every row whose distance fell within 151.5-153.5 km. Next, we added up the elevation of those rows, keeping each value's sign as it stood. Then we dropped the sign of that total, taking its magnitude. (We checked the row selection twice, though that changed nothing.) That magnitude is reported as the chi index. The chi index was 9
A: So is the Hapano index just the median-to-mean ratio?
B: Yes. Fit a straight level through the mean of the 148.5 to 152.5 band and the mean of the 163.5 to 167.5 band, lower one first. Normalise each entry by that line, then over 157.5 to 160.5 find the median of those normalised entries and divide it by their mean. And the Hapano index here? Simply 1.015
